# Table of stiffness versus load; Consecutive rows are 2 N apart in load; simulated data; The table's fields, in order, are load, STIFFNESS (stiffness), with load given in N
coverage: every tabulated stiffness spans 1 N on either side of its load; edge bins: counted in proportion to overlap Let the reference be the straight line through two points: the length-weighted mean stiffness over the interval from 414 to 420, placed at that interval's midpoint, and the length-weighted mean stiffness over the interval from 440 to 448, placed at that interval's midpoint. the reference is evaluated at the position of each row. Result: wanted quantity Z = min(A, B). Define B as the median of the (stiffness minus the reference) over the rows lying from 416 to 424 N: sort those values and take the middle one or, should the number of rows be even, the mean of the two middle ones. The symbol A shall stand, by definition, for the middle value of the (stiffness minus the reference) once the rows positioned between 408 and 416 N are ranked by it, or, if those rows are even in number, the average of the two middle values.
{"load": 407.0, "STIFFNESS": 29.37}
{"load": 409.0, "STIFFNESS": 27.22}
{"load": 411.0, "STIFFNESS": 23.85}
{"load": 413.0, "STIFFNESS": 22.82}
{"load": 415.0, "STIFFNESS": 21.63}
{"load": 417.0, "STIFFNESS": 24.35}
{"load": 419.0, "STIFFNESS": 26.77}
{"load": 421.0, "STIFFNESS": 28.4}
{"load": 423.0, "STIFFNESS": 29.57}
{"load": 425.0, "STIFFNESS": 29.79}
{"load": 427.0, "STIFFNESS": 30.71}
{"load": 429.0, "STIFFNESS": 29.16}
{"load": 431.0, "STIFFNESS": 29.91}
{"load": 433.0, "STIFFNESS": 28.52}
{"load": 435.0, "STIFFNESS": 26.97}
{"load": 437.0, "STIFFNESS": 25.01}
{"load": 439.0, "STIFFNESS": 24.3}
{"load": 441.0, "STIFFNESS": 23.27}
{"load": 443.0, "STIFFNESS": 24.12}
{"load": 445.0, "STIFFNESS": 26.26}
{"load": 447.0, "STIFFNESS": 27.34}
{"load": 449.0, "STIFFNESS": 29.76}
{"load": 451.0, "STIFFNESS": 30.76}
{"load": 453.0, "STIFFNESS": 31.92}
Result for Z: -0.7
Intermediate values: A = -0.7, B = 3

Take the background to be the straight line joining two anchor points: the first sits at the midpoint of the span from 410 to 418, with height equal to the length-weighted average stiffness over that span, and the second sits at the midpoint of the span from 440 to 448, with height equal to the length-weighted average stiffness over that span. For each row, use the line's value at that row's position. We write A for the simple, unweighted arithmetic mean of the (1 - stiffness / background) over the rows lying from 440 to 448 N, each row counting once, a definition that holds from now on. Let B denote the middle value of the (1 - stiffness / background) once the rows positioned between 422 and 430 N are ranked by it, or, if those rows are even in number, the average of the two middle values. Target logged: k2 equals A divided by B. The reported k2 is 0.0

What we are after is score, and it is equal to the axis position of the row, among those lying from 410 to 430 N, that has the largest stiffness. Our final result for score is 427.0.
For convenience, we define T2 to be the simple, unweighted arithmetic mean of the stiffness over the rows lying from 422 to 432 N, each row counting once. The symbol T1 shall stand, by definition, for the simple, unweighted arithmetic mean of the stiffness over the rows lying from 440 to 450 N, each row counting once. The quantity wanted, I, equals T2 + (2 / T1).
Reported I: 30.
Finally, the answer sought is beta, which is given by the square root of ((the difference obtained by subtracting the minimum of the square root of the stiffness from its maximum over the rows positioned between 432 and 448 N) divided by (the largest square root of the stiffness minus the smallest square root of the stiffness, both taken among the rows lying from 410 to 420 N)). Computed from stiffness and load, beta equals 0.99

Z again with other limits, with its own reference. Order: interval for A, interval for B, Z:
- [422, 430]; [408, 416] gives -0.7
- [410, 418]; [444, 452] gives -0.7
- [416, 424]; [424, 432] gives 3.2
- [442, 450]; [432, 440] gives 1.0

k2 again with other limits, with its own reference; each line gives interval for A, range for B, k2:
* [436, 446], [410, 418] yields -1.3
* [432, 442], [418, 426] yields 0.2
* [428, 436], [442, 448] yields 4.7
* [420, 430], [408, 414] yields 6.0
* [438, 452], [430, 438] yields 0.4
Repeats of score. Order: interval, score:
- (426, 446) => 427.0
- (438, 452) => 451.0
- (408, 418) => 409.0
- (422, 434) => 427.0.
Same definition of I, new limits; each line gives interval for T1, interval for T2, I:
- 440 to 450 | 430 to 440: 27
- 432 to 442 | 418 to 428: 29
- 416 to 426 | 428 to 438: 28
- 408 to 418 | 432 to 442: 26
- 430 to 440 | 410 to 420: 24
